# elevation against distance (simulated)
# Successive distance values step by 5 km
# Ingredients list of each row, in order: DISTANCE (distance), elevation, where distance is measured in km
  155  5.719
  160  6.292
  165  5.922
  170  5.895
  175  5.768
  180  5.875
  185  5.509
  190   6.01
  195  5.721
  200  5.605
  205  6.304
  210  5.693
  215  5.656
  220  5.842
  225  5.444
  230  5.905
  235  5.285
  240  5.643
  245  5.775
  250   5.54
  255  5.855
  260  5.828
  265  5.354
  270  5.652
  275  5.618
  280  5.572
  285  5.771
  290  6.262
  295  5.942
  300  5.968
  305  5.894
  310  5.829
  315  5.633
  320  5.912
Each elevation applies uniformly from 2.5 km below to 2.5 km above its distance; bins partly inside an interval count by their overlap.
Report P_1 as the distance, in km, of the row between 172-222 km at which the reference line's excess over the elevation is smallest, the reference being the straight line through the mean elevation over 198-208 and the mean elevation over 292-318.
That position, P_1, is 205 km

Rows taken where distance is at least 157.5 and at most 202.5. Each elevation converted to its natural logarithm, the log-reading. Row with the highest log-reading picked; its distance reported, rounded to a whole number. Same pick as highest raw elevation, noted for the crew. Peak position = 160 km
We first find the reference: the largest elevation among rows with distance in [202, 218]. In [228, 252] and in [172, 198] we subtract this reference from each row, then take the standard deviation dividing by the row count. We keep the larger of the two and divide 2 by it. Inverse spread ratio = 9.5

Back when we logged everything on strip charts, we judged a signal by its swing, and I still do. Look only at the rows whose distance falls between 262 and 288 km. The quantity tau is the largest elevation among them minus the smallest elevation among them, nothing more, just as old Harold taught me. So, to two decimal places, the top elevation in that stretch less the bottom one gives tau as 0.42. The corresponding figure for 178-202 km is 0.50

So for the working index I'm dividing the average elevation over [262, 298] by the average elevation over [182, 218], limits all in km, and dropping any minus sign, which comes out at 0.992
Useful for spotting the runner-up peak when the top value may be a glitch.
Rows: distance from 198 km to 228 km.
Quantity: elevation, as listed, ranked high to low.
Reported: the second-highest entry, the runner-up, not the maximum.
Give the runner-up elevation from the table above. 5.842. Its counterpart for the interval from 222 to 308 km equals 5.968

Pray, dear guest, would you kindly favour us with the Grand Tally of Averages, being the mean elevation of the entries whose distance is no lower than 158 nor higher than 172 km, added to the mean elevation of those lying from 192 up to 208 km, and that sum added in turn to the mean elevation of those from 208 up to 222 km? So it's 17.6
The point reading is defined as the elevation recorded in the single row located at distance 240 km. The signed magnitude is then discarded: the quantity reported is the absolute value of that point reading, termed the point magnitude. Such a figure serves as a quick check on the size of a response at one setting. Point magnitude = 5.6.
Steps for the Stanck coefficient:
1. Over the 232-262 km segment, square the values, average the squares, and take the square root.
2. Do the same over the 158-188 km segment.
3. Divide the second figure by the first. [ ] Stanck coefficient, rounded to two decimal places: 1.04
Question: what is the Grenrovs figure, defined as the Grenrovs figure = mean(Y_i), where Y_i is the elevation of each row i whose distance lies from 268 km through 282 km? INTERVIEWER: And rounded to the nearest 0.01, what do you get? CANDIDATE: 5.61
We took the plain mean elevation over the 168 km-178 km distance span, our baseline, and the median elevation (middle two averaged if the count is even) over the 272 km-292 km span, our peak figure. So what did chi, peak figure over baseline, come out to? 0.98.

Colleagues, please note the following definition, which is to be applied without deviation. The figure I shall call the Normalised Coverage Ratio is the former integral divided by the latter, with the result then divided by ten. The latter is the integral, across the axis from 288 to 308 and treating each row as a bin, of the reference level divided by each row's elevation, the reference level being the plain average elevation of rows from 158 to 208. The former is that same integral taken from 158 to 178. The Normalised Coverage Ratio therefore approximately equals 0.101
